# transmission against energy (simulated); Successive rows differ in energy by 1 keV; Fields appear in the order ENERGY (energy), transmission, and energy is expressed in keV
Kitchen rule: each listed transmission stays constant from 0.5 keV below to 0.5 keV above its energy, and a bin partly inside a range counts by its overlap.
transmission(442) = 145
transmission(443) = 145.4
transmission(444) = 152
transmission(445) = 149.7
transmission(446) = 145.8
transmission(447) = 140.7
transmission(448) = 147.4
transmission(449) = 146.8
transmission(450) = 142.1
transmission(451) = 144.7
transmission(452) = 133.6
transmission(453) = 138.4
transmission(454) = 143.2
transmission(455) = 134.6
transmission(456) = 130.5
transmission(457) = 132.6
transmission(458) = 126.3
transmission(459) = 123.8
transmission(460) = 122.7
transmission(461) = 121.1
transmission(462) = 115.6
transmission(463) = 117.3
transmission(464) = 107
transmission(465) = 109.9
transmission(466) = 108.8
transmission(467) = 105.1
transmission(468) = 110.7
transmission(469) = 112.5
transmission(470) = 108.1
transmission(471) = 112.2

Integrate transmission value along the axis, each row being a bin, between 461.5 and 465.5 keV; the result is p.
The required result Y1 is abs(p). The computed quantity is 450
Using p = 450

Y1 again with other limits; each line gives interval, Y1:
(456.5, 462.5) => 742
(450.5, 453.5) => 417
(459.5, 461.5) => 244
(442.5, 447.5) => 734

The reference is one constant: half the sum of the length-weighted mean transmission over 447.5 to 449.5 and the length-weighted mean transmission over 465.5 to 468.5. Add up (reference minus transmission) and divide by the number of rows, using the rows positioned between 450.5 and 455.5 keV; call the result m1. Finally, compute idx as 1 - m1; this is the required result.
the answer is 12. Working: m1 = -11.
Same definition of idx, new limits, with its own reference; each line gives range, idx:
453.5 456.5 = 9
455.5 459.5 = 2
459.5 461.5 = -5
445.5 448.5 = 18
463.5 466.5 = -18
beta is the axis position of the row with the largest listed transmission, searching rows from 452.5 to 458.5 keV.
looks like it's 454 keV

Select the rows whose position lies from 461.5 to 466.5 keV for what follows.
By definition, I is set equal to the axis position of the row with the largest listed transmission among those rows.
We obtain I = 463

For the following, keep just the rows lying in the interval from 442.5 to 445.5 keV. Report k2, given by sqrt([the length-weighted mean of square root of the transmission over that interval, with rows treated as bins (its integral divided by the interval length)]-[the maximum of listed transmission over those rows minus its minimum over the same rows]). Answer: 2.37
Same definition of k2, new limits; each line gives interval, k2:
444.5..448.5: 1.75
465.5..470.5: 1.74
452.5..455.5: 1.78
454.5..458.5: 1.77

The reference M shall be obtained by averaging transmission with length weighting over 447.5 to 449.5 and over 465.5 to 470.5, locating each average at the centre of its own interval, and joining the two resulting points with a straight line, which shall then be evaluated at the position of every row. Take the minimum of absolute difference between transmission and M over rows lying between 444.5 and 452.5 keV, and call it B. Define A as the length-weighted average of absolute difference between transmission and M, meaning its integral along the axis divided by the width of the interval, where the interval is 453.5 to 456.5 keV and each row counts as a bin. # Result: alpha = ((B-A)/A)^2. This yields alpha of 0.6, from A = 3.0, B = 0.7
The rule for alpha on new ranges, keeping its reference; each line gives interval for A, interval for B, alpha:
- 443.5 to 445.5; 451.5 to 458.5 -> 1.0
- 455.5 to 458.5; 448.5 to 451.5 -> 0.5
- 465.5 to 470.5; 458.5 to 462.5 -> 0.4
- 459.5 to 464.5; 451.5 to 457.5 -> 1.0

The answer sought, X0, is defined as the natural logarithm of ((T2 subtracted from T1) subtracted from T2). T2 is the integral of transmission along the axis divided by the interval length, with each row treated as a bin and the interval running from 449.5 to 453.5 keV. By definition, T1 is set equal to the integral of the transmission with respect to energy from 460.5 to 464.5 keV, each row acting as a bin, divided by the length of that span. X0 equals 5.10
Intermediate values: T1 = 115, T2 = 140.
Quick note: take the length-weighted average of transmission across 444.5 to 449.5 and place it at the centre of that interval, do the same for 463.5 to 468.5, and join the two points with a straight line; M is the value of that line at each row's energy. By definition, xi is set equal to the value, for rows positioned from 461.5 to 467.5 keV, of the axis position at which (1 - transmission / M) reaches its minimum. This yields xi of 463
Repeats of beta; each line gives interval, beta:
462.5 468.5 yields 463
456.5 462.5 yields 457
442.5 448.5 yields 444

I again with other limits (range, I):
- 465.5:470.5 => 469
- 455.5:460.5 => 457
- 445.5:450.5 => 448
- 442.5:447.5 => 444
